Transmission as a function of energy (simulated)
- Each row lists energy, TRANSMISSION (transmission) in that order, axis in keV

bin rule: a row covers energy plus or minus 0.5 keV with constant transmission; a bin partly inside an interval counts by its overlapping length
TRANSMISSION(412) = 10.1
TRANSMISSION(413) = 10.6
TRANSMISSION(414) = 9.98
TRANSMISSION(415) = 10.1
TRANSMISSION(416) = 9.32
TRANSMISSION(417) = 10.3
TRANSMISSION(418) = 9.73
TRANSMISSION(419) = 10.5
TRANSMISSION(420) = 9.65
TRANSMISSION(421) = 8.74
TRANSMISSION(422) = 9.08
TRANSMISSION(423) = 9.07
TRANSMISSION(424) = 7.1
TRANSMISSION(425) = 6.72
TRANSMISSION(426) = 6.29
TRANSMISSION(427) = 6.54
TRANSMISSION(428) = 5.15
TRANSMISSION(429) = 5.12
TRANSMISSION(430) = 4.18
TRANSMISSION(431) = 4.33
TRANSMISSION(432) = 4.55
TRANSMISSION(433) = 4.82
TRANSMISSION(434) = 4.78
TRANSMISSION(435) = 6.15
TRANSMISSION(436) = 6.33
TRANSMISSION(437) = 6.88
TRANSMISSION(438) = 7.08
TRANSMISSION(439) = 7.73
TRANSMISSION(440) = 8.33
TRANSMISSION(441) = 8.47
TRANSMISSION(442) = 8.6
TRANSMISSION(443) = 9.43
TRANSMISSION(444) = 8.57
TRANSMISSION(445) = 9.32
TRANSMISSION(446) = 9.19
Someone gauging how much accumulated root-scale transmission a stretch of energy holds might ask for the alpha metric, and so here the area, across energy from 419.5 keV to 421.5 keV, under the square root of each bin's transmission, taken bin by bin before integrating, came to 6.06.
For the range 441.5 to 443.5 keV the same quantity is 6.00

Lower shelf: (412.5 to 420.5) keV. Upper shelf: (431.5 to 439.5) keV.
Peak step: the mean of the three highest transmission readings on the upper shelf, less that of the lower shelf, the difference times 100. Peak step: -324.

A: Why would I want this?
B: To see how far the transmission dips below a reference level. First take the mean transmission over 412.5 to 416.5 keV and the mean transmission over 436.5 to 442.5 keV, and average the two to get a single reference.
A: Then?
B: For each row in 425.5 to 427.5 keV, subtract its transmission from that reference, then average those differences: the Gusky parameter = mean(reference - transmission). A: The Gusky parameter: 3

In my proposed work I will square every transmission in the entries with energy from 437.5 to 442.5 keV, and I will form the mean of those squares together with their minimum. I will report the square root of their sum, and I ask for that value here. 11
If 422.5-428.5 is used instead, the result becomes 9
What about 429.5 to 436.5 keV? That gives 7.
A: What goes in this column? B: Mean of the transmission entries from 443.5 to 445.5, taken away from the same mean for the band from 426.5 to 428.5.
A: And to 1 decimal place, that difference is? -3.1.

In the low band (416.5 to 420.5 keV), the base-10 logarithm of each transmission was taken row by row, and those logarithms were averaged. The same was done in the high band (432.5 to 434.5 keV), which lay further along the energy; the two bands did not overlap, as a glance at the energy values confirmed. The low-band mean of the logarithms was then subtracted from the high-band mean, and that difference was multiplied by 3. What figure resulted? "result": -1.0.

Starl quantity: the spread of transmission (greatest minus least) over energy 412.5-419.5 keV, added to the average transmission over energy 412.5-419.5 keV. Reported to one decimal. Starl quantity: 11.4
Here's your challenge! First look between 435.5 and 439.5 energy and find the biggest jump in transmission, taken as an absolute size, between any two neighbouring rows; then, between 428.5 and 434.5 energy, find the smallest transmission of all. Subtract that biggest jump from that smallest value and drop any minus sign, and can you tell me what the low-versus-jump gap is 3.5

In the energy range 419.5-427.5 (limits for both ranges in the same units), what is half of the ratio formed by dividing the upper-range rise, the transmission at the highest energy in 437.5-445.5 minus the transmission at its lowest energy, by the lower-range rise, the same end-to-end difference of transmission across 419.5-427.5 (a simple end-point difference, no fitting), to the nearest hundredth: -0.36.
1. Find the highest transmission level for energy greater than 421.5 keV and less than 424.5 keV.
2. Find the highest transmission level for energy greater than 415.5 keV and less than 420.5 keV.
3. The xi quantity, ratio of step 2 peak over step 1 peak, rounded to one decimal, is 1.2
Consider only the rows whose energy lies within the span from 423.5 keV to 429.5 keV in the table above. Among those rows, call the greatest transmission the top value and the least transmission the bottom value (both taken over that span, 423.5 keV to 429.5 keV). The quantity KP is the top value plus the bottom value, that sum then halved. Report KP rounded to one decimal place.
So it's 6.1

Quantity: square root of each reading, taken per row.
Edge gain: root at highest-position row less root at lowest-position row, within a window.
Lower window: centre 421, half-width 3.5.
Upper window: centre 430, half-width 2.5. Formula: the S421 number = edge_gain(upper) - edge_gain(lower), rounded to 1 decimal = 0.3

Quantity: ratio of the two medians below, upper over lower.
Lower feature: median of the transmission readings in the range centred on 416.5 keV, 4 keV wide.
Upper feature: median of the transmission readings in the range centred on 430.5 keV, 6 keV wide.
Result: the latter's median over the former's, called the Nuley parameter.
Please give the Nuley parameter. 0.47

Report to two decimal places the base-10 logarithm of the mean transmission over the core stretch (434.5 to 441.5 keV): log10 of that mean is 0.86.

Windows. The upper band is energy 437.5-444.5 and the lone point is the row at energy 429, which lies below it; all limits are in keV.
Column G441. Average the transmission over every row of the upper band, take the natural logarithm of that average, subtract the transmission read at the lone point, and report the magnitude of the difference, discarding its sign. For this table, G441 3.0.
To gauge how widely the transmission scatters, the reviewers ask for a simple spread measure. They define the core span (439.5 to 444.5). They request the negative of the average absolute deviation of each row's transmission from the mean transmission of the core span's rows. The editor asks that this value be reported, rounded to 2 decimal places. -0.30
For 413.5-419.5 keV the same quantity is -0.31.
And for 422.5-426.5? -0.89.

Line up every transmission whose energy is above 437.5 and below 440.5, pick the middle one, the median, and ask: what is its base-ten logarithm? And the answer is 0.89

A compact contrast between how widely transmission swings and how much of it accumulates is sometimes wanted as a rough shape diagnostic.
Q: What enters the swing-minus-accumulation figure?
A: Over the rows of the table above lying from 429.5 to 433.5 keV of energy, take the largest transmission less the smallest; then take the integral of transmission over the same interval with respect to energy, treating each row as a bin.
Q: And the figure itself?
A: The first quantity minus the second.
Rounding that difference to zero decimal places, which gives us -17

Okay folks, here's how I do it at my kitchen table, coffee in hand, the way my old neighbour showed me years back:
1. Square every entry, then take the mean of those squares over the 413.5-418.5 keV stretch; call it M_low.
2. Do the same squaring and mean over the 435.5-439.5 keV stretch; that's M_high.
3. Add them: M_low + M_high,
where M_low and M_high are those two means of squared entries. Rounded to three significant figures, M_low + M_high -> 147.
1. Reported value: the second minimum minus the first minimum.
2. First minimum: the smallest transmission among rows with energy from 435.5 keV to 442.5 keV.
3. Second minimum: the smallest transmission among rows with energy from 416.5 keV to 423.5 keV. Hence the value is 2.4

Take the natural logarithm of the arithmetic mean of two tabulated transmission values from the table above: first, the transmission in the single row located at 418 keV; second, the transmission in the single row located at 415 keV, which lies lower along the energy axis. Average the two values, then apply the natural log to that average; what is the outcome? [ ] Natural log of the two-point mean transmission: 2.29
